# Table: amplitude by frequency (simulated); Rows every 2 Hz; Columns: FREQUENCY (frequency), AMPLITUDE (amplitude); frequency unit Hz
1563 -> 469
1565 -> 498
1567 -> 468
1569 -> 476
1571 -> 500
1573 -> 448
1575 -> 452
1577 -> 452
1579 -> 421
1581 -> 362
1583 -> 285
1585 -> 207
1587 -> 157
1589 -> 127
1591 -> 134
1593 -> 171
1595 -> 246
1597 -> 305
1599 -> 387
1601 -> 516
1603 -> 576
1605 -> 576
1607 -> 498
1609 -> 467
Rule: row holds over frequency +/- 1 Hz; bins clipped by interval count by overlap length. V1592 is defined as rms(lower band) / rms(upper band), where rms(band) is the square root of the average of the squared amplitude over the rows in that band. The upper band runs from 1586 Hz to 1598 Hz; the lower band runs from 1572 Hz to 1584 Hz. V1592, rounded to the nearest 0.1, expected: 2.0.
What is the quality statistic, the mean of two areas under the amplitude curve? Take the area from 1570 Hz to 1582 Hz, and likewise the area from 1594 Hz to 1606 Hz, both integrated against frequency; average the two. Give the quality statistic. 5241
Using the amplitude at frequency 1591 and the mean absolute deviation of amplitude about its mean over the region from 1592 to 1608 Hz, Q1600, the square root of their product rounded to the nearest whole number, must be 133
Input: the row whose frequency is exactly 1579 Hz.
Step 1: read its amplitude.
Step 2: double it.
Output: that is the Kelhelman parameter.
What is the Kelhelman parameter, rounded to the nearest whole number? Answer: 842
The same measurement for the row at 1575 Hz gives 904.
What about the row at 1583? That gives 570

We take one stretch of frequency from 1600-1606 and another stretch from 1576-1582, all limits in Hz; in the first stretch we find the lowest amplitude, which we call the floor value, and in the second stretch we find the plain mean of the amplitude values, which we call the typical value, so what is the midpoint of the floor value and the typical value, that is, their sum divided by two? 464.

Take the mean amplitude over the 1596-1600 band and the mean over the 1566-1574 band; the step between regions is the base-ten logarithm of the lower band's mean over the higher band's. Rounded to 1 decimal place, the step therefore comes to 0.1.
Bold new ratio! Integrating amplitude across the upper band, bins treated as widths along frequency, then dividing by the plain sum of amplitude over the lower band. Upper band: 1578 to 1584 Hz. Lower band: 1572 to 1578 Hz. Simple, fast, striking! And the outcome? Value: 1.6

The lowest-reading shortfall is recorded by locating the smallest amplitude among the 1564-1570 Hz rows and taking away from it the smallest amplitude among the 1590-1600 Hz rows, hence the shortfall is 334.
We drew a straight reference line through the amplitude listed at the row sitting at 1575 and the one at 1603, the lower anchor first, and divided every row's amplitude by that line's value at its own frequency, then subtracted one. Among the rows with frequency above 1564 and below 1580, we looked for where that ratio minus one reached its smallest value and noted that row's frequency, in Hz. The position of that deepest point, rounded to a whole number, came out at 1579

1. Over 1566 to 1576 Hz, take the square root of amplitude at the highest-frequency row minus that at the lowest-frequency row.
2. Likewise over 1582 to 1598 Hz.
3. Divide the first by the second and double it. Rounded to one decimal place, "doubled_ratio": -1.3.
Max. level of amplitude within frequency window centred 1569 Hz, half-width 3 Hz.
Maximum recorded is 500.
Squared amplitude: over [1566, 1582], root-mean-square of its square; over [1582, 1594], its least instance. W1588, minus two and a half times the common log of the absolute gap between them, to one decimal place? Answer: -13.2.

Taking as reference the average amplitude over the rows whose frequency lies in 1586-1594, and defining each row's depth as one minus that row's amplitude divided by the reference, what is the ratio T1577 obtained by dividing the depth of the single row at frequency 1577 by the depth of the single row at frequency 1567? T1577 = 1.0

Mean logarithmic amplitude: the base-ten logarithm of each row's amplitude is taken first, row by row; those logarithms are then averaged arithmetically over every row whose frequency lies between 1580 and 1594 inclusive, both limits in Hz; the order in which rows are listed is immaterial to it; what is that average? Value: 2.28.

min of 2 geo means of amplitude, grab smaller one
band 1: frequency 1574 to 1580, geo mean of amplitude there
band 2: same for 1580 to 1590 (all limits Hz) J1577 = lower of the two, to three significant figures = 212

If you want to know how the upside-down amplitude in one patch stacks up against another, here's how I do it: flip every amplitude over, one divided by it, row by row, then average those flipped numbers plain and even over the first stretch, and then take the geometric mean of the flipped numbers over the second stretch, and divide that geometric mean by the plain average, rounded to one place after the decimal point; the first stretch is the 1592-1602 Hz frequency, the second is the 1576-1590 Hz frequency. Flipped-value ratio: 1.1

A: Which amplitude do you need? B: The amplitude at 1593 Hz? 171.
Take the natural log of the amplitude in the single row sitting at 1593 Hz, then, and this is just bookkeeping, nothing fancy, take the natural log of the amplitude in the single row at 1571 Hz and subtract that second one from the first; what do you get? -1.1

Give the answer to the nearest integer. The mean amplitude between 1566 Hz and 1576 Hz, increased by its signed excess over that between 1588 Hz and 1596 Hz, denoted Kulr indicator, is 768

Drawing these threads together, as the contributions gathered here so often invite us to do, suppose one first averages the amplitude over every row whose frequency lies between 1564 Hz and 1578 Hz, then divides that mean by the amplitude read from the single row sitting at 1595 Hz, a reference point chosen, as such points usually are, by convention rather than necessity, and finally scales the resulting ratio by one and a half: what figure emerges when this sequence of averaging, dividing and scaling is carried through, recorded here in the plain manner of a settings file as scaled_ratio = 2.9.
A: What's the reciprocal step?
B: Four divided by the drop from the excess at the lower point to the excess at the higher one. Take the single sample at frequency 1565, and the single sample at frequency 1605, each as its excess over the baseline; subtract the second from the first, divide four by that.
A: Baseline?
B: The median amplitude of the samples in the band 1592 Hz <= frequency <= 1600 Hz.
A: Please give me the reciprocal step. -0.05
